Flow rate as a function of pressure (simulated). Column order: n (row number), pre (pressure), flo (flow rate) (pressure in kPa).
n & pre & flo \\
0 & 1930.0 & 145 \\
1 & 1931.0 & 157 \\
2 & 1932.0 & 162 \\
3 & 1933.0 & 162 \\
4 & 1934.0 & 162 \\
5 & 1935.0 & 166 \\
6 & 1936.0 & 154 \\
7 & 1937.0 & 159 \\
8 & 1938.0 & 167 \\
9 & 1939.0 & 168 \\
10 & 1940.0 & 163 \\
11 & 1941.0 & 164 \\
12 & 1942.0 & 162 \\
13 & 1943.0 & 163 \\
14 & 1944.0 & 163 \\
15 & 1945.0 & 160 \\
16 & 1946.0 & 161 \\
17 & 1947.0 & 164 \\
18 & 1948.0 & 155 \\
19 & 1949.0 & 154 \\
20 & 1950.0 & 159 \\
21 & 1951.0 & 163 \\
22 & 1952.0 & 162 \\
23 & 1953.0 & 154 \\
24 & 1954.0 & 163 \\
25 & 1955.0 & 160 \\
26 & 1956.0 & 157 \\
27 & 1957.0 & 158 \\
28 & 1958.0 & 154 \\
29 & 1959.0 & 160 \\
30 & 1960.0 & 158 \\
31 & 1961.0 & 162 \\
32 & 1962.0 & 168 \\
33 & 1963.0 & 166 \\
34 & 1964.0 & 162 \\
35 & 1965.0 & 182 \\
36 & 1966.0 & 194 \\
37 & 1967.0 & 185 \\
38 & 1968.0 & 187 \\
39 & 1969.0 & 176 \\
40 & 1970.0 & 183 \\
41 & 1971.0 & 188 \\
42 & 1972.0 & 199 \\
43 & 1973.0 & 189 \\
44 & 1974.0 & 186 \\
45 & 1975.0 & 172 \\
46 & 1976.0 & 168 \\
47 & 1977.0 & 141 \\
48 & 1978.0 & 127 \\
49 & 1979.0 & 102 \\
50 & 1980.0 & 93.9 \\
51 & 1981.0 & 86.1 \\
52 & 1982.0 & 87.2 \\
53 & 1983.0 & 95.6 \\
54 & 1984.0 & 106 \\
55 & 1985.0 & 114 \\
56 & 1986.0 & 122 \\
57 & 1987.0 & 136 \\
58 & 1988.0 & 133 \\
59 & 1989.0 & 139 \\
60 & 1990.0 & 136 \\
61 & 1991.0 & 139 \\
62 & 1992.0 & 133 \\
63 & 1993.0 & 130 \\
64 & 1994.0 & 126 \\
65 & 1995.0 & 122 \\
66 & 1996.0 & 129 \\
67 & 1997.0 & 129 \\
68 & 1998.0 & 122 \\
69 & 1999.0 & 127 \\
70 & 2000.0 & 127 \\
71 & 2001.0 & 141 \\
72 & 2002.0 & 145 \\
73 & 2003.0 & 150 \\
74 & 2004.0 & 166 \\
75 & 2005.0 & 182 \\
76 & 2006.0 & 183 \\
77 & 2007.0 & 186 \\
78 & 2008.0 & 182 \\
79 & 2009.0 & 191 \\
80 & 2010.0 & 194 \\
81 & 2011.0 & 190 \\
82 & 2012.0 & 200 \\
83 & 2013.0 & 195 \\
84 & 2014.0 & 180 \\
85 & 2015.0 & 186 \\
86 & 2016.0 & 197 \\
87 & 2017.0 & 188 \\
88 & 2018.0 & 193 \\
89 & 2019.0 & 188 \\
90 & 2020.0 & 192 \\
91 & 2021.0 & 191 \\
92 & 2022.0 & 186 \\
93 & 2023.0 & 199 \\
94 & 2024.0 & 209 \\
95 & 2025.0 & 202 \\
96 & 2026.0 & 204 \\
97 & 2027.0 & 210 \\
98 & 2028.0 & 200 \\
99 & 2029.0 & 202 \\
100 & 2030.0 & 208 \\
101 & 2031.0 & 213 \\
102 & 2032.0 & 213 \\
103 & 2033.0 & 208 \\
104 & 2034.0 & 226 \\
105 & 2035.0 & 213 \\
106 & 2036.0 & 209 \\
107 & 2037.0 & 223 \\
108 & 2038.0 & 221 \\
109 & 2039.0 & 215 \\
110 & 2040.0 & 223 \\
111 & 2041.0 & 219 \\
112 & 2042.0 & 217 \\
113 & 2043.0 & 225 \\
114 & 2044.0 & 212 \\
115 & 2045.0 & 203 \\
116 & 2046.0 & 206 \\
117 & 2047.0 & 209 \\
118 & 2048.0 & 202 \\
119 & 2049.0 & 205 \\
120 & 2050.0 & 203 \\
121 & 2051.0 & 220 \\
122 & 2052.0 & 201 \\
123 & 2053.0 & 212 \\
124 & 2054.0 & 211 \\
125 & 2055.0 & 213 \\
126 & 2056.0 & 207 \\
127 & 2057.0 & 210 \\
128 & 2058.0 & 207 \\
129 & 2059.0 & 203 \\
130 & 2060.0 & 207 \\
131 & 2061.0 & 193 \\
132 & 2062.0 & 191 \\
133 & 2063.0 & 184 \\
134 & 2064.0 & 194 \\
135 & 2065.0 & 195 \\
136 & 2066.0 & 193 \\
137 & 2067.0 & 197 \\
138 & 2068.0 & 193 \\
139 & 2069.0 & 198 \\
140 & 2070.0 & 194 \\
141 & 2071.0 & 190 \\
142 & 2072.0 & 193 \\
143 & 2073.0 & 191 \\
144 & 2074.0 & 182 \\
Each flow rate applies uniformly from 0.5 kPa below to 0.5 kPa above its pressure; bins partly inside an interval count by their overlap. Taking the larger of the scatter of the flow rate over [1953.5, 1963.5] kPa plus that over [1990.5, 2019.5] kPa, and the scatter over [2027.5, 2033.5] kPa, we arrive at 33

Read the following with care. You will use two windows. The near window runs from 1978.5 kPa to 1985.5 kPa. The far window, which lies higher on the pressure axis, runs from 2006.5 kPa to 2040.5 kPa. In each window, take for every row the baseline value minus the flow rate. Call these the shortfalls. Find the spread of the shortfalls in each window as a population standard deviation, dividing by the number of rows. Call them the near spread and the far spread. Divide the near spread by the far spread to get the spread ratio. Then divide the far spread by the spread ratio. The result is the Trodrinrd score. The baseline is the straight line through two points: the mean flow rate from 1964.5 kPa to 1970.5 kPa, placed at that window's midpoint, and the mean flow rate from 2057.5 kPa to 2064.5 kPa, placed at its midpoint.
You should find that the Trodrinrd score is 14.04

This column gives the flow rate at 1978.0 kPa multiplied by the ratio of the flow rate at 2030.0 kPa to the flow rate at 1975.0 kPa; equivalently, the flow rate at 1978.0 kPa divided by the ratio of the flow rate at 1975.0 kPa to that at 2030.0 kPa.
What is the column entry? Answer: 154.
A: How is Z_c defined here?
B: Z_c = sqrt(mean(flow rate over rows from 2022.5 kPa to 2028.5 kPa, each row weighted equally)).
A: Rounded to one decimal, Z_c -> 14.3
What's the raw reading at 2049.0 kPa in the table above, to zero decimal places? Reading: 205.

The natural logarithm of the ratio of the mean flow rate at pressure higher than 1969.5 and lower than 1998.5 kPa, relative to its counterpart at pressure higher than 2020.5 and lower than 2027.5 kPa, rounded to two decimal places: -0.39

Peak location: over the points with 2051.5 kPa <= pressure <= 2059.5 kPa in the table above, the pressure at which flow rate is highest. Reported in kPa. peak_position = 2055.0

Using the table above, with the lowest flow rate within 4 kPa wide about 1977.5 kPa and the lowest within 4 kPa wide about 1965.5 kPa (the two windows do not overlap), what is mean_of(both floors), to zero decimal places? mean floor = 132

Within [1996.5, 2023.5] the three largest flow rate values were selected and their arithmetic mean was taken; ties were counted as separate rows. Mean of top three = 199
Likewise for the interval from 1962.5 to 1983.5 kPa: 194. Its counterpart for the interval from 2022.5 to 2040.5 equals 224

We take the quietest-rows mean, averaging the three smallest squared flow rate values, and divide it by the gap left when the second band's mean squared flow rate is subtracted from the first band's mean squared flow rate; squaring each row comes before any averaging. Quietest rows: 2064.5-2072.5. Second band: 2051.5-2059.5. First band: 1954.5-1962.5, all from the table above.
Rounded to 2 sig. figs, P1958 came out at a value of -2.1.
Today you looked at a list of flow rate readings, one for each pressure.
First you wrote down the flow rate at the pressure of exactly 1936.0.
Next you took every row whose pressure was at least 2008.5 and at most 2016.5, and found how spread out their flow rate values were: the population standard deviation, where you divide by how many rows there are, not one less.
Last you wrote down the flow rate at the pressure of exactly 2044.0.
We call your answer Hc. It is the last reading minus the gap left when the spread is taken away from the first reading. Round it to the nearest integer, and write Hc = 64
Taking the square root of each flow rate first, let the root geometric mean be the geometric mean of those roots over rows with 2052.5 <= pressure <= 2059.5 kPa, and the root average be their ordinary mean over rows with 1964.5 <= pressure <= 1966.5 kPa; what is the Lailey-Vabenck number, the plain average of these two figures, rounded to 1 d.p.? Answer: 14.1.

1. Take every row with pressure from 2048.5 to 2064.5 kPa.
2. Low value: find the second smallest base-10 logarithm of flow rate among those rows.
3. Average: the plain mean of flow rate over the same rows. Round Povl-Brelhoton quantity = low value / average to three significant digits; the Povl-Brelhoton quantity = 0.0112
